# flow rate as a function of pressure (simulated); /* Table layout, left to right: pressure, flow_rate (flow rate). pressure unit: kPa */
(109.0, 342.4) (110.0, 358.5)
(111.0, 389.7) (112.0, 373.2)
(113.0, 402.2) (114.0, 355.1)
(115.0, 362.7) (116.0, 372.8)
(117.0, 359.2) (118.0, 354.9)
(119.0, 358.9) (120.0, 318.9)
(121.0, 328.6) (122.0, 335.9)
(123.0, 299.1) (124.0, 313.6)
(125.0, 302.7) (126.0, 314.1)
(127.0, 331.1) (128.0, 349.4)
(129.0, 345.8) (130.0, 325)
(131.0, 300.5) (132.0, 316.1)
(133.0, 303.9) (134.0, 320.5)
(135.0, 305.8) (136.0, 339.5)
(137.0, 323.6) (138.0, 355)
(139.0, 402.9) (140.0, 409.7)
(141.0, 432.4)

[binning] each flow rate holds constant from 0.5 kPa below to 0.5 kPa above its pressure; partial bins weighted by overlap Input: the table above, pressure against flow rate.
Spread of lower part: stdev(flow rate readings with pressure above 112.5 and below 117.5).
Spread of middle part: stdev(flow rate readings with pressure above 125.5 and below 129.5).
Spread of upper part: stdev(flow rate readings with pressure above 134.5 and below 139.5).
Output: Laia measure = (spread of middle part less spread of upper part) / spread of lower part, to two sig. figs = -1.1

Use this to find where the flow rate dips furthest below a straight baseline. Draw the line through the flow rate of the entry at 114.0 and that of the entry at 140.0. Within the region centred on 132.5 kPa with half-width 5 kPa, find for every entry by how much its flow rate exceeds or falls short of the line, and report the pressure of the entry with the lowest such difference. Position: 135.0 kPa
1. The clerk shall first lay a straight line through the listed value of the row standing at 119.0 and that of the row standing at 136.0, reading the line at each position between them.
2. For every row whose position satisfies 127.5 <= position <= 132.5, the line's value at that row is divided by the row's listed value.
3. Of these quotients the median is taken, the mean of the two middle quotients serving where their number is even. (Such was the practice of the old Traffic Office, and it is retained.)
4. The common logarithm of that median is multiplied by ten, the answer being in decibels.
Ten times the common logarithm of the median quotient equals 0.28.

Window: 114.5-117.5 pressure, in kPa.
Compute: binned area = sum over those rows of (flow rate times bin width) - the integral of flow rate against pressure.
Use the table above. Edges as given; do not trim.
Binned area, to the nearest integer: 1095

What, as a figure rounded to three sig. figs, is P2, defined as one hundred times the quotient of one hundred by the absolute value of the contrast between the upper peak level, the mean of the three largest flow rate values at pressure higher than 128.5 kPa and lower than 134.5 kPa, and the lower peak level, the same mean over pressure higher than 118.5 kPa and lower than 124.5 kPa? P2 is 935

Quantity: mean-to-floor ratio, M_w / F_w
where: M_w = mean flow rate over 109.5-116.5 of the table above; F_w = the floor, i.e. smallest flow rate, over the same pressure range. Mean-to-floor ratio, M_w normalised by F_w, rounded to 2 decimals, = 1.05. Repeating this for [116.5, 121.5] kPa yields 1.08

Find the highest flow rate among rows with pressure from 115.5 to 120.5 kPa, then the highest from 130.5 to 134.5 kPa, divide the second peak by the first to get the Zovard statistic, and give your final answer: 0.86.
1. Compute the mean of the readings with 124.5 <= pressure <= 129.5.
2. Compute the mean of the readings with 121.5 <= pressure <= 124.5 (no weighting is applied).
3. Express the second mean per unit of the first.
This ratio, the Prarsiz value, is 0.96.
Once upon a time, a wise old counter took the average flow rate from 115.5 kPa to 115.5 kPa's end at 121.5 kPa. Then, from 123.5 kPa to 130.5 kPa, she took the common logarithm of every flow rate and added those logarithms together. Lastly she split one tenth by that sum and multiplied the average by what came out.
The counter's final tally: 2.0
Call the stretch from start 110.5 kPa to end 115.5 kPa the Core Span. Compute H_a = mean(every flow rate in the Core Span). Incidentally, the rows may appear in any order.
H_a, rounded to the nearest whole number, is 377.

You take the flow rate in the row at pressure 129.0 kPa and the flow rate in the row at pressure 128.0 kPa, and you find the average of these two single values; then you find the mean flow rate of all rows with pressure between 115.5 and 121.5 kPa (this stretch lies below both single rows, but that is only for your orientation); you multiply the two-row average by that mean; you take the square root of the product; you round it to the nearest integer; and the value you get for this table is 348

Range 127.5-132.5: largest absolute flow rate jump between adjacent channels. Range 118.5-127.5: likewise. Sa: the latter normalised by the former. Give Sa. 1.6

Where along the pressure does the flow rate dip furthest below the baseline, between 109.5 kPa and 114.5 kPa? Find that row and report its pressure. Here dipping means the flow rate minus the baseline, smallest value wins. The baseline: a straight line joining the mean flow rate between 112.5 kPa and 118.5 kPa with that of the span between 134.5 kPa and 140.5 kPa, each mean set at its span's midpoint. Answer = 114.0 kPa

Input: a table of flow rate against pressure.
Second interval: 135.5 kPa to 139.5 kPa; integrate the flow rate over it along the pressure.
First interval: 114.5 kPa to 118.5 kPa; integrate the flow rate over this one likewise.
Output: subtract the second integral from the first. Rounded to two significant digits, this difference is 29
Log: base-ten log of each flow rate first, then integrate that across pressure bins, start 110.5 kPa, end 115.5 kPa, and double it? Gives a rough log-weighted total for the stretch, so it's 25.75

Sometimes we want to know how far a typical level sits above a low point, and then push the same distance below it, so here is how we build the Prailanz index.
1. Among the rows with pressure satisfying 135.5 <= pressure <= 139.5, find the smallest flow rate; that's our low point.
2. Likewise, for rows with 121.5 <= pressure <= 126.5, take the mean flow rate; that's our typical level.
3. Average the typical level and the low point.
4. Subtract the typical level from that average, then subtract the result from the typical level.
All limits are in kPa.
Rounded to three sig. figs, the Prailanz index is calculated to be 308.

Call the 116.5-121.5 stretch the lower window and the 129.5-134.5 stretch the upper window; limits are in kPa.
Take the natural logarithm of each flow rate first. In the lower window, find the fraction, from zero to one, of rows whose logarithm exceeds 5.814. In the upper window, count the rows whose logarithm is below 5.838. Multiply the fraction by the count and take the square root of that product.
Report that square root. 1.7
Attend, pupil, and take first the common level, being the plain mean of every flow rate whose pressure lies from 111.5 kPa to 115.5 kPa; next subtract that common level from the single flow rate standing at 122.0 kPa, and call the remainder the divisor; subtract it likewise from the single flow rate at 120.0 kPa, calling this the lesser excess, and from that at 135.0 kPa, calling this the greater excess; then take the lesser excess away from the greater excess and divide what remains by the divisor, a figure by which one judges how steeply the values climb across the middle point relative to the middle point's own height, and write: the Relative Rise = 0.35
